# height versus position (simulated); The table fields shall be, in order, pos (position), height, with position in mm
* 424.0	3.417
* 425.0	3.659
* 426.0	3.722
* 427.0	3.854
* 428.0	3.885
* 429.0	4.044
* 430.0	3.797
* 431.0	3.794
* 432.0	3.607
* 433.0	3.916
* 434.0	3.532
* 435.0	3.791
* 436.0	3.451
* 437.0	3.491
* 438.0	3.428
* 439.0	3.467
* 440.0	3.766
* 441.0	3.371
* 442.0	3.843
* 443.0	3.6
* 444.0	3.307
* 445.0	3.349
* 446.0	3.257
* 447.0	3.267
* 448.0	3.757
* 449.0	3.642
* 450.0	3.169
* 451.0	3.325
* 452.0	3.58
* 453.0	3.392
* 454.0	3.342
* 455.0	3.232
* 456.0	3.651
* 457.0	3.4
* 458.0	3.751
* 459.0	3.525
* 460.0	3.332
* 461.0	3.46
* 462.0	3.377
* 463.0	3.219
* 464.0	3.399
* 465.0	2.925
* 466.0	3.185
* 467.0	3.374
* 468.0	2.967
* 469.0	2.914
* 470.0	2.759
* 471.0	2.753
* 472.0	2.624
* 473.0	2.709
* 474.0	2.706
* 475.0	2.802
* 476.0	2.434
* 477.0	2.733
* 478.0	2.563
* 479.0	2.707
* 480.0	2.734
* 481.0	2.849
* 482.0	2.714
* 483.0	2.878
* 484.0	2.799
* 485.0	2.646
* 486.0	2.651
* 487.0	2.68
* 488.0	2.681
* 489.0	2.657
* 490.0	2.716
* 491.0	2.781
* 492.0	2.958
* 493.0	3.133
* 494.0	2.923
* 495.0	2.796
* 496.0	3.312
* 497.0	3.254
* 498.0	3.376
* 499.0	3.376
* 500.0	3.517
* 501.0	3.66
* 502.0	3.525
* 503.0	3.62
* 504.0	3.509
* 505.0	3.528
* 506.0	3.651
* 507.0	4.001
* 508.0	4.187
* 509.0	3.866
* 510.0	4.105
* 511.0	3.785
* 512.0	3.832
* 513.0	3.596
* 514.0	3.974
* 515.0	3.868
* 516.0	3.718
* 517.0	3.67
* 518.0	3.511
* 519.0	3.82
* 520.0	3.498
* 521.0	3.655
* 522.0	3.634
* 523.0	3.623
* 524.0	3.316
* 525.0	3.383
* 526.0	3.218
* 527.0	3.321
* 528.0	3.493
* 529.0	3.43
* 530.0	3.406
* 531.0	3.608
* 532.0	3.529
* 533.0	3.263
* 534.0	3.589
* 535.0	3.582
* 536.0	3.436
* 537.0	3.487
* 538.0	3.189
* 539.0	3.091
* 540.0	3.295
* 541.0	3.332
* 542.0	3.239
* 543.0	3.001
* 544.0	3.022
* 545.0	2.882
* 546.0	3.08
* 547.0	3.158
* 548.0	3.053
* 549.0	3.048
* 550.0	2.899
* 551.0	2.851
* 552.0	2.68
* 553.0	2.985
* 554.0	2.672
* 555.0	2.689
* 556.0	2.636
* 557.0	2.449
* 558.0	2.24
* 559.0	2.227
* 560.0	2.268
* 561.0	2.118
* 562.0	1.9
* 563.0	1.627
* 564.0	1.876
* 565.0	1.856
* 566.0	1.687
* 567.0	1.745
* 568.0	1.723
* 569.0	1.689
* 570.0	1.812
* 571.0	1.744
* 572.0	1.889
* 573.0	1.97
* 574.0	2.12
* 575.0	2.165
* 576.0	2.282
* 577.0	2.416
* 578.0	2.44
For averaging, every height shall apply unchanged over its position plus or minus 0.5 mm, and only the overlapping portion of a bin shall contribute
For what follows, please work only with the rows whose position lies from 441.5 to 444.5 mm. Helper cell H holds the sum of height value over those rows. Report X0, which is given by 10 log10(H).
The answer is 10.3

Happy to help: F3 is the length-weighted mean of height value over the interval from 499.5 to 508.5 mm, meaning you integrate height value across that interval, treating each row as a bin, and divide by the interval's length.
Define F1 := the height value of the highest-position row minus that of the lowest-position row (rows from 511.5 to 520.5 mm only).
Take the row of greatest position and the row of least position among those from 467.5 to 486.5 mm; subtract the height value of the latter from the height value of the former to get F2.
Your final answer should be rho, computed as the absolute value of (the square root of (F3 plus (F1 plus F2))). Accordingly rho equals 1.74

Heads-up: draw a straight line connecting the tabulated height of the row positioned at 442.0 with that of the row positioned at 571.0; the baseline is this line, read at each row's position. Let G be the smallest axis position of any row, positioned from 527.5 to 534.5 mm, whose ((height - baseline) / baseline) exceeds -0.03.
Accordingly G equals 528.0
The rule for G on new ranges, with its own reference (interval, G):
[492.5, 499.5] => 493.0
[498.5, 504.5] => 499.0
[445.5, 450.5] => 448.0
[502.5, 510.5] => 503.0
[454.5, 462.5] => 456.0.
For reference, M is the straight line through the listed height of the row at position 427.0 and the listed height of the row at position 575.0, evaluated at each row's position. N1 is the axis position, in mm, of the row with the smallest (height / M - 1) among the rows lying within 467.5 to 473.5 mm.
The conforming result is 472.0 mm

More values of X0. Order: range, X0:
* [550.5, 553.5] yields 9.3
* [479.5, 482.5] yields 9.2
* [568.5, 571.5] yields 7.2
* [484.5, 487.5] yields 9.0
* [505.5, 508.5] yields 10.7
